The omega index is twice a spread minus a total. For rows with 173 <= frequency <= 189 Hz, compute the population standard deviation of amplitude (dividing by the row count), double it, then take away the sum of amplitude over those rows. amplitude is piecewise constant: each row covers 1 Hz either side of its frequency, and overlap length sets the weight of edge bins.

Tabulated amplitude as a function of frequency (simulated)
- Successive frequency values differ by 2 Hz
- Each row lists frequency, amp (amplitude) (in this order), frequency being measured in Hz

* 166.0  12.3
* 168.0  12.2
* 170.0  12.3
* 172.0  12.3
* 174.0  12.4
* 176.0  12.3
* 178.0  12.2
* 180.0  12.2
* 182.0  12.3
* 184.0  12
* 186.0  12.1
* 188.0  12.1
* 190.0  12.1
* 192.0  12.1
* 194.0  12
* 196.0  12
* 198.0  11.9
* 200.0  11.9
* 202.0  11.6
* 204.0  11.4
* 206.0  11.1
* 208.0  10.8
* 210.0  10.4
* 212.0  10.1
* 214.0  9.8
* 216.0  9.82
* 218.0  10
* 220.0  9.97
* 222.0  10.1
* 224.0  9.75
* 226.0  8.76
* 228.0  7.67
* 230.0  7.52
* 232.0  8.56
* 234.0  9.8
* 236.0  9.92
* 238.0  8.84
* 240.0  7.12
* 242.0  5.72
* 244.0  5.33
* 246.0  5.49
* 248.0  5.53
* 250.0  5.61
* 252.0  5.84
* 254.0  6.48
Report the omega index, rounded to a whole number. -97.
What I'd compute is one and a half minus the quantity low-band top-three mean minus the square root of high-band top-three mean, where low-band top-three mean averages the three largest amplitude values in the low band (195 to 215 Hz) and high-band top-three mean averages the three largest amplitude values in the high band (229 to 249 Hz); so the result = -7.35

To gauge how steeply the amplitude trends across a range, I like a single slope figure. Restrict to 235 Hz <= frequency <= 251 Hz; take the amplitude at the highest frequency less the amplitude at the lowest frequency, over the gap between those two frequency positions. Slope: -0.31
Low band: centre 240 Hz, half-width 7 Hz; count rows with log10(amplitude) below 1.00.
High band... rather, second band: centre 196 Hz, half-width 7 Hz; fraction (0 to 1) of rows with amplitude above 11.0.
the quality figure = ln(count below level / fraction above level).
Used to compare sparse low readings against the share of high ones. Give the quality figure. 1.9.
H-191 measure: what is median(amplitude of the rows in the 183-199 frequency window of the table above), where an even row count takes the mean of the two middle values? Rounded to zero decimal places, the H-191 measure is 12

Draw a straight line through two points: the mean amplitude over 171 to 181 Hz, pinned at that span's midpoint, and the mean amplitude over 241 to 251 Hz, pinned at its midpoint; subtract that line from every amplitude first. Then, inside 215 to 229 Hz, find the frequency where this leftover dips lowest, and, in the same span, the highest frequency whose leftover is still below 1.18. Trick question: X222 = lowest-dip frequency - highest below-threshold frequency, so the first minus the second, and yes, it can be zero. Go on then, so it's 0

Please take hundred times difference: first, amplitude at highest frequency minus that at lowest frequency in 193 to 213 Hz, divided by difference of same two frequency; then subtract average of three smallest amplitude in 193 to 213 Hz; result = -1054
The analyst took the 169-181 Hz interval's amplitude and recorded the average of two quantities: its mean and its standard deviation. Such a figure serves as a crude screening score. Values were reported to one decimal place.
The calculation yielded 6.2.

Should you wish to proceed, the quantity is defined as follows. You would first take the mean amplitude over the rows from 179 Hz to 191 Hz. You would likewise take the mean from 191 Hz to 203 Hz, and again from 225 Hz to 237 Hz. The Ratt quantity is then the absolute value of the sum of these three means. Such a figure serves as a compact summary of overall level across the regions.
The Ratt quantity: 32.8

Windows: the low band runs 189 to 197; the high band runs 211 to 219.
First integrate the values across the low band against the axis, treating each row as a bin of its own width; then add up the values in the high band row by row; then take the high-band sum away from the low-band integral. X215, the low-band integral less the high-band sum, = 56.7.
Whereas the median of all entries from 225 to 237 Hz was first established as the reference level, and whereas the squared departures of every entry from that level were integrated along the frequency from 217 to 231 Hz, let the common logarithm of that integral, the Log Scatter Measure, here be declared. 1.3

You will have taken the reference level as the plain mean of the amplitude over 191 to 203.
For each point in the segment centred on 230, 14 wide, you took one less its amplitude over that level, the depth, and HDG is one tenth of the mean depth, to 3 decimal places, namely 0.026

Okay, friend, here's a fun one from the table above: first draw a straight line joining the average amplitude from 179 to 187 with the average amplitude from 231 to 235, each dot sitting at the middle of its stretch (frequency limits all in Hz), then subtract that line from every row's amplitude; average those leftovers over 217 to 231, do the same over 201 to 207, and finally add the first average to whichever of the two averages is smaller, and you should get -1.21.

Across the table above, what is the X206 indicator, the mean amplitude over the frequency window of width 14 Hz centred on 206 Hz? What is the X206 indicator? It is 11.0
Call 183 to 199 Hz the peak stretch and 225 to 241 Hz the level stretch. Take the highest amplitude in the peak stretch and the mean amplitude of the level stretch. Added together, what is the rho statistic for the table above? 20.6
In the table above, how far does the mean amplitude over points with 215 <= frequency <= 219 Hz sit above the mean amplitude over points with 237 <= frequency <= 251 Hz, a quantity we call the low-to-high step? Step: 3.7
